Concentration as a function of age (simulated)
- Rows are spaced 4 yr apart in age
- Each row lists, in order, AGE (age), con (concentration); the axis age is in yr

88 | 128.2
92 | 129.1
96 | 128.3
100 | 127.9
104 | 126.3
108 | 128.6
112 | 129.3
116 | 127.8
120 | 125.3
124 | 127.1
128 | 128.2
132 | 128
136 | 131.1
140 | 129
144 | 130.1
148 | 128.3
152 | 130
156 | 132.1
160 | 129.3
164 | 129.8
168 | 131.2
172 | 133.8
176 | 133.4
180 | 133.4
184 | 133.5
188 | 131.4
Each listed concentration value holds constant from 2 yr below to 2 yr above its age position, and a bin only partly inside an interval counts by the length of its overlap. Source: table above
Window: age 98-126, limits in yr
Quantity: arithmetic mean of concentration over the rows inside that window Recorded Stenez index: 127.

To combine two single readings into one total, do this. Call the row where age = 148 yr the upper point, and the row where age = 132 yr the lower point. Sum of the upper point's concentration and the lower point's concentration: 256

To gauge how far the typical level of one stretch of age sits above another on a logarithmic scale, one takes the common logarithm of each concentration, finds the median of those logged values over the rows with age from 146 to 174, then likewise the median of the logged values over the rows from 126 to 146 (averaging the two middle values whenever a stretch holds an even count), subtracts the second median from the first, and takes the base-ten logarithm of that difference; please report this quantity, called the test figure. -2.5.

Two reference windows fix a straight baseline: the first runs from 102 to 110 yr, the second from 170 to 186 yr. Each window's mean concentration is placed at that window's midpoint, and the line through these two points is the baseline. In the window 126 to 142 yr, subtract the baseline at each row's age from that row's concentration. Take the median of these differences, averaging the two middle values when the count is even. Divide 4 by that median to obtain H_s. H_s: -3.3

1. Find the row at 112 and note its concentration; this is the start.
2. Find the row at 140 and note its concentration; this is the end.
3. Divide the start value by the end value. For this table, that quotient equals 1.002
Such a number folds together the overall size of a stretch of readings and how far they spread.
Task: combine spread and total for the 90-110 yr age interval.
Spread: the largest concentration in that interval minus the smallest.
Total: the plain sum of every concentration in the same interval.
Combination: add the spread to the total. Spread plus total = 643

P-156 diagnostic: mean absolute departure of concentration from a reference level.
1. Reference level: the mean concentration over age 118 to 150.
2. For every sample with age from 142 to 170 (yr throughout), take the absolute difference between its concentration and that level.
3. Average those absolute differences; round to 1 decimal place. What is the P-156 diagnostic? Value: 1.8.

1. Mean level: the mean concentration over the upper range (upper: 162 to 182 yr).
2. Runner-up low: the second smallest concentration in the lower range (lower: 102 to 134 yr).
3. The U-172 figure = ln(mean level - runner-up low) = 1.8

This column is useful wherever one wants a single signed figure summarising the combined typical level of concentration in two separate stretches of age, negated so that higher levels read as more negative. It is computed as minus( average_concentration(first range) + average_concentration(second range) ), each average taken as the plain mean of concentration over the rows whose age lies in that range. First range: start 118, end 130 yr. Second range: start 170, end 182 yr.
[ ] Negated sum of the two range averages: -260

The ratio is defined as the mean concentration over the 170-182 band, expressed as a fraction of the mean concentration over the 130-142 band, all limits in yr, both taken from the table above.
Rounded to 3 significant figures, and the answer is 1.03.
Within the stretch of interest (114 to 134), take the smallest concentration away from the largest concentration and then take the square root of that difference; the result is 1.7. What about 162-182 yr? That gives 2.0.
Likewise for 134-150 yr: 1.7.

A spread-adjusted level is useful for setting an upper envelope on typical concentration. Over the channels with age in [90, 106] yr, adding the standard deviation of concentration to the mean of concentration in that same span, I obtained 129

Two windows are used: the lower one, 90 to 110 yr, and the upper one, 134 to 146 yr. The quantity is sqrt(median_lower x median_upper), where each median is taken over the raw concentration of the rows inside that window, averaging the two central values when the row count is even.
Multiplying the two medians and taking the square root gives 129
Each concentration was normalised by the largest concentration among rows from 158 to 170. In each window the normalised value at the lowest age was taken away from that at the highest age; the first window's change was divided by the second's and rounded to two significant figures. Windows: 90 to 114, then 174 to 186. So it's 2.0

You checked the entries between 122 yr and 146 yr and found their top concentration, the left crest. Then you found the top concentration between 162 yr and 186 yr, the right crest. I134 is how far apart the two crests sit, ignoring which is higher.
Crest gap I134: 2.70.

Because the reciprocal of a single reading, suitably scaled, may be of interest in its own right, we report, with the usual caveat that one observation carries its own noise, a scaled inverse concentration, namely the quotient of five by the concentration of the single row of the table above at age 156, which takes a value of 0.0379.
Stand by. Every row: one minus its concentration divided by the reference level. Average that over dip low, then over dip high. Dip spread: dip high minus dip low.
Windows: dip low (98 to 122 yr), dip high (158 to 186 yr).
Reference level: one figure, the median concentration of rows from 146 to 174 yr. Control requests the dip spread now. -0.0348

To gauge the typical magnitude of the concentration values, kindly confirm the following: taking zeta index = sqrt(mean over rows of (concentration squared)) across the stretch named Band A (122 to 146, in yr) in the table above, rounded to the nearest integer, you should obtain 129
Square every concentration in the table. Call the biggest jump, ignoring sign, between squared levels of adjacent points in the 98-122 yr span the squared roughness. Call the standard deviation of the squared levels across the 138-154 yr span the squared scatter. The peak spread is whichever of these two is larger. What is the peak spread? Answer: 633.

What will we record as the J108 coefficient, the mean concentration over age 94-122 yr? 128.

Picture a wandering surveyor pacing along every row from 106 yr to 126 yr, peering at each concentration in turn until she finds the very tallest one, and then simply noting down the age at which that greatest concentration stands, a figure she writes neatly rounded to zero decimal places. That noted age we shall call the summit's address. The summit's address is 112 yr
